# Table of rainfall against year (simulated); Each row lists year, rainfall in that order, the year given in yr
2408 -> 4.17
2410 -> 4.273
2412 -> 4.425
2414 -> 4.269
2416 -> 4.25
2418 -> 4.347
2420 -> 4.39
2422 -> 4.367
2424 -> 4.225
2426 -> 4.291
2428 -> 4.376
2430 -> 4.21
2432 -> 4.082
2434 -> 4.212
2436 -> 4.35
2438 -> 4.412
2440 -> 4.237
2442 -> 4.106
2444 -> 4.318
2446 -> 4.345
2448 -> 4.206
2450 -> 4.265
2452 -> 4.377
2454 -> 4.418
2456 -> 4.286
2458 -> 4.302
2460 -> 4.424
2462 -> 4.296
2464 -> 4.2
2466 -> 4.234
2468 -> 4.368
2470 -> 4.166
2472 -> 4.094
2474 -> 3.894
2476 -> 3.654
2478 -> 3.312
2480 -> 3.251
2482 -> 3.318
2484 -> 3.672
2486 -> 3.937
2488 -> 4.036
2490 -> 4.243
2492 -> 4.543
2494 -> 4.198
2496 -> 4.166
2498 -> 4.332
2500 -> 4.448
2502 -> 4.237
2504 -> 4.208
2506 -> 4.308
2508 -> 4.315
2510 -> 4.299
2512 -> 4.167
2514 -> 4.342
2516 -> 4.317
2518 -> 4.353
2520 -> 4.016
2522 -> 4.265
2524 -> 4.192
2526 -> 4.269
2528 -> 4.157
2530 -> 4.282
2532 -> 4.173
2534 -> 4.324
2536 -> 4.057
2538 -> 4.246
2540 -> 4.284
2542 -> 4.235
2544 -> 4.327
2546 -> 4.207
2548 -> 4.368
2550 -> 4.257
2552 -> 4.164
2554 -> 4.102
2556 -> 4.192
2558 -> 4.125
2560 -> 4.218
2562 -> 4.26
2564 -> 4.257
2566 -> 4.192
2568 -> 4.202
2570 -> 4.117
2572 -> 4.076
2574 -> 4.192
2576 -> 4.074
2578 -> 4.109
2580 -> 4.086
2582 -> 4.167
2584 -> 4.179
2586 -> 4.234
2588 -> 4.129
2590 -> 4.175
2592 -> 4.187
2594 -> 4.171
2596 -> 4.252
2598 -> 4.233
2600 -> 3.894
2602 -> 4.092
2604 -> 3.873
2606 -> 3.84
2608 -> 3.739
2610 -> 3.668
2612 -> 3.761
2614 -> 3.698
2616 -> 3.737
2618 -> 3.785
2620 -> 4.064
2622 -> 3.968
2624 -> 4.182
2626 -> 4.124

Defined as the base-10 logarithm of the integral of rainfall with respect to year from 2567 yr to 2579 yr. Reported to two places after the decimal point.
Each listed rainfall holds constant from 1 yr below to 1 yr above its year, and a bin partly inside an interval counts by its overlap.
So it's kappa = 1.69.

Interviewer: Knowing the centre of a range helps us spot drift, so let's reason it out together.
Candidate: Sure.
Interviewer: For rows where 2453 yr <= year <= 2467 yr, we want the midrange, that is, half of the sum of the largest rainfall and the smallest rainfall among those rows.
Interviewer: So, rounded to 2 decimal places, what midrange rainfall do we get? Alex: 4.31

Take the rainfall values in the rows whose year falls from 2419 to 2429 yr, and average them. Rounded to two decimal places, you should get 4.33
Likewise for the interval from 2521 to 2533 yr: 4.22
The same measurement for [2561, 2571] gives 4.21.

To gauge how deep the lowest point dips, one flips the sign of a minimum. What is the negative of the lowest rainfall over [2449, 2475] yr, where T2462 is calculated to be -3.89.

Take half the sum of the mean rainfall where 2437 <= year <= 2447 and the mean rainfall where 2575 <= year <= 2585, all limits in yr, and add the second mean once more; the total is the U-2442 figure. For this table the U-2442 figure 8.33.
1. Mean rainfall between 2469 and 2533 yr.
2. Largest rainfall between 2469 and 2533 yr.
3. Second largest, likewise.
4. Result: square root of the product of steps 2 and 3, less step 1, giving 0.40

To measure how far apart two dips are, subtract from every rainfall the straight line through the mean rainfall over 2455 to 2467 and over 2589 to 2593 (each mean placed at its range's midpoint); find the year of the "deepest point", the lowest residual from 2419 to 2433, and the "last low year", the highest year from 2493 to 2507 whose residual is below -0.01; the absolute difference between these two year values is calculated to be 72 yr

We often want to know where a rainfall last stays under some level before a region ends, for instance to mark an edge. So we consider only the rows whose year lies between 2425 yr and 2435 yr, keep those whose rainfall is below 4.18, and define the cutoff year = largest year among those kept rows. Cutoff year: 2432 yr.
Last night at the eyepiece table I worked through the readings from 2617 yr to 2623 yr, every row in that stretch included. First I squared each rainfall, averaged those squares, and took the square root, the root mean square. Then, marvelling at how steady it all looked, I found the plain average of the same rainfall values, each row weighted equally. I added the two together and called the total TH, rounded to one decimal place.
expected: 7.9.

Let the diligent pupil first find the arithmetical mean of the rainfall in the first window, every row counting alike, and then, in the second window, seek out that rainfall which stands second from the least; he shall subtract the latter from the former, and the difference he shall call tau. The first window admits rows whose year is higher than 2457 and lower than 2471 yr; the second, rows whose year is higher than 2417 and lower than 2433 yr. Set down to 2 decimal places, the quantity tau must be 0.07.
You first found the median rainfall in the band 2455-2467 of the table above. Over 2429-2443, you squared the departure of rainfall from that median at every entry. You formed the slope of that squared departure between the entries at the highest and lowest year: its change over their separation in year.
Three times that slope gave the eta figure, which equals 0.0069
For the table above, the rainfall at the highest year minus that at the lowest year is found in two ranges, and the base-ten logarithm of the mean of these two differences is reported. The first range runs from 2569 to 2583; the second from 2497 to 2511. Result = -2.07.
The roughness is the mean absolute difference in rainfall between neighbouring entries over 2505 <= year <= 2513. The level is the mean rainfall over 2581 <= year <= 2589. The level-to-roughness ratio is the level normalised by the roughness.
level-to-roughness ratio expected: 81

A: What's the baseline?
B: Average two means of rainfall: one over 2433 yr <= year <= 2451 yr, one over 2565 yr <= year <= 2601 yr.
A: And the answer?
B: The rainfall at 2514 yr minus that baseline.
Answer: 0.13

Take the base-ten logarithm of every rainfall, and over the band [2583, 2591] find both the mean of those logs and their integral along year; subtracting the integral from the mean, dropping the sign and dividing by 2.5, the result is 1.74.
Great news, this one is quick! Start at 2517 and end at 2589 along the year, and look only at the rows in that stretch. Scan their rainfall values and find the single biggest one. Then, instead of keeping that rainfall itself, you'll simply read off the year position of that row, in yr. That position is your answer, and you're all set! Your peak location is 2548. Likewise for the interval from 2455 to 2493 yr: 2492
